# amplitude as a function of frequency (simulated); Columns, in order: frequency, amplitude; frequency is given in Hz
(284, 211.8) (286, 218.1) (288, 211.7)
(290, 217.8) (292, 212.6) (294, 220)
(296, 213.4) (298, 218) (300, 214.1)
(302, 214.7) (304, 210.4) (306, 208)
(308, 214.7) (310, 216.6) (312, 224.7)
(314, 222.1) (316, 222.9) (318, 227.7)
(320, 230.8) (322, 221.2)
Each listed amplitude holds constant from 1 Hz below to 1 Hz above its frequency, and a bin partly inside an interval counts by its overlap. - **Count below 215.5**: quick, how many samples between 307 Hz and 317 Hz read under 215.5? 1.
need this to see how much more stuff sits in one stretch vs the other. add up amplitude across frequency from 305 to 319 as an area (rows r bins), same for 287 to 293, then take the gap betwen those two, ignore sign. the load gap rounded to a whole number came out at 1789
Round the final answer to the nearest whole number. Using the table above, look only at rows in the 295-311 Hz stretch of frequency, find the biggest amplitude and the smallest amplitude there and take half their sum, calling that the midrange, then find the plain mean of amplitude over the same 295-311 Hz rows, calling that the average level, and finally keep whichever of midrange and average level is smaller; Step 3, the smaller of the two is 213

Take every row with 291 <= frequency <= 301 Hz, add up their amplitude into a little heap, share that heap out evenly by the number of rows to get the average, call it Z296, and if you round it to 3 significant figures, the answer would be 216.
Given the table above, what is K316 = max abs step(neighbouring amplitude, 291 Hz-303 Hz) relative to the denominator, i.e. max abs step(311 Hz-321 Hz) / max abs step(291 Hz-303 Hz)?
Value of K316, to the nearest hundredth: 0.65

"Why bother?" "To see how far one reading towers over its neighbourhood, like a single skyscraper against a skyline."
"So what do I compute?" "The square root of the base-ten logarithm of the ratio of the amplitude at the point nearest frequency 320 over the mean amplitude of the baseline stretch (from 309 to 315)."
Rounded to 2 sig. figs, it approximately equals 0.14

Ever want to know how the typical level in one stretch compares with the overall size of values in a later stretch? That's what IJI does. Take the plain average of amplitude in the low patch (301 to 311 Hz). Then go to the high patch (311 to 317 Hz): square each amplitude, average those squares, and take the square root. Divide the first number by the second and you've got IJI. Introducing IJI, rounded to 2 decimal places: 0.95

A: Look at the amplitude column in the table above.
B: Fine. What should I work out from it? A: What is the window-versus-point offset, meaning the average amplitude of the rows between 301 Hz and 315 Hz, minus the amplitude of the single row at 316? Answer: -7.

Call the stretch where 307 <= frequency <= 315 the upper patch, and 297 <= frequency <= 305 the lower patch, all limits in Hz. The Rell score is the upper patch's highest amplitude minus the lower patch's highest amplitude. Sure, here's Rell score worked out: 6.7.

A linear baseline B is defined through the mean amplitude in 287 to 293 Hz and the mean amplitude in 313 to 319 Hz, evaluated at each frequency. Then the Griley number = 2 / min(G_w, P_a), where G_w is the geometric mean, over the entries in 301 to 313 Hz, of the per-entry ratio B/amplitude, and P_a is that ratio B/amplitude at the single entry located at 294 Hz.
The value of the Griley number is 2.041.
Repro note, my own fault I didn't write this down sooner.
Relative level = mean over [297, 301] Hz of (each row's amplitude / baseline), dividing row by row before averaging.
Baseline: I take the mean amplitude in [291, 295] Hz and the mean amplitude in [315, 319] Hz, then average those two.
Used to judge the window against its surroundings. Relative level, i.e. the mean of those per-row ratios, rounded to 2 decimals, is 0.98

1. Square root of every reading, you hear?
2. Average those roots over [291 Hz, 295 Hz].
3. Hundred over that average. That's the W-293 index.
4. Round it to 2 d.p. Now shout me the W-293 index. 6.80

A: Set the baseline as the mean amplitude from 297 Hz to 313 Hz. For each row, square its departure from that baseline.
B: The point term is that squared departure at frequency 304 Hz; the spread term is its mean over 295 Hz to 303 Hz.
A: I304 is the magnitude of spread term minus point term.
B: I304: 19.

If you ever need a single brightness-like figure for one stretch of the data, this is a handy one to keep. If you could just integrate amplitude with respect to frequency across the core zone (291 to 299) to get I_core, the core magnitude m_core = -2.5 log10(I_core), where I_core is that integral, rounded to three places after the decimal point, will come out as -8.094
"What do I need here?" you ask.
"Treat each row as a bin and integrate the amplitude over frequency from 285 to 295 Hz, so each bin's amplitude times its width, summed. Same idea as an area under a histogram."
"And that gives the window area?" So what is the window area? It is 2160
